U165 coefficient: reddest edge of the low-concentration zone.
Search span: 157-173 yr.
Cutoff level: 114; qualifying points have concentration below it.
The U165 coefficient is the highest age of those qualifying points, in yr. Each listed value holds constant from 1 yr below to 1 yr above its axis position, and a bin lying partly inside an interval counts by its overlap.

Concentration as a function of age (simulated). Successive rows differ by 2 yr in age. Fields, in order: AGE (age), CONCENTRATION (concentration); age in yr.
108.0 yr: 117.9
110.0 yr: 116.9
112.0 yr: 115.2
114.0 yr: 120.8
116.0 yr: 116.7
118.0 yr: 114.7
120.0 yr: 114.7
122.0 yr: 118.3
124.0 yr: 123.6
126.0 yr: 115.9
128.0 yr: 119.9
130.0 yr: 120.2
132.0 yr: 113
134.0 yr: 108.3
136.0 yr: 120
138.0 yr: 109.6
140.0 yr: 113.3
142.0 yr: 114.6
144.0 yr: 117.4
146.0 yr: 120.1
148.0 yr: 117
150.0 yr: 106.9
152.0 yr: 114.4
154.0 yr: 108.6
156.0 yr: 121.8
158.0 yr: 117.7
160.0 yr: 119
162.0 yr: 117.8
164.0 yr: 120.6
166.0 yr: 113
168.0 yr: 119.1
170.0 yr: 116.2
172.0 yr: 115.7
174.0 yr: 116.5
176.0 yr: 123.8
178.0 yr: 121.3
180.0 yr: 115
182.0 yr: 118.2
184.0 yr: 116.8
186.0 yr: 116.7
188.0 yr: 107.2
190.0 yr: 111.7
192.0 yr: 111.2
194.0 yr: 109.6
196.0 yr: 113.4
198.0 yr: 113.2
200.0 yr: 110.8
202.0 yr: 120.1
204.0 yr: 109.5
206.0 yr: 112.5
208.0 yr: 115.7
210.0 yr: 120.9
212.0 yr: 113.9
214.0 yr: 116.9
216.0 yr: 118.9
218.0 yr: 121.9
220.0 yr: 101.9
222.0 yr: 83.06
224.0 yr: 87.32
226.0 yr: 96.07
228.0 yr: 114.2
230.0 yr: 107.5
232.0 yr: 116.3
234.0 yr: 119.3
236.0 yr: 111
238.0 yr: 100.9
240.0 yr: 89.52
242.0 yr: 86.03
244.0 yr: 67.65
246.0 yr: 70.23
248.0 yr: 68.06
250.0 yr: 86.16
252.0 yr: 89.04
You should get 166.0 yr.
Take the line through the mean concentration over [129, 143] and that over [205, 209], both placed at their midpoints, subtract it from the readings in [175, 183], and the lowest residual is 1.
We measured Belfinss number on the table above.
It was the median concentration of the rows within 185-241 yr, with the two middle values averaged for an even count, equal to 112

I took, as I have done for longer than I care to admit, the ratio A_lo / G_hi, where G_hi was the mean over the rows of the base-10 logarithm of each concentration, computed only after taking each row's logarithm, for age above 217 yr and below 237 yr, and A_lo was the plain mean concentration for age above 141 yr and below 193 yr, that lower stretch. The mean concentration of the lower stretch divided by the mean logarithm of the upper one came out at 57.43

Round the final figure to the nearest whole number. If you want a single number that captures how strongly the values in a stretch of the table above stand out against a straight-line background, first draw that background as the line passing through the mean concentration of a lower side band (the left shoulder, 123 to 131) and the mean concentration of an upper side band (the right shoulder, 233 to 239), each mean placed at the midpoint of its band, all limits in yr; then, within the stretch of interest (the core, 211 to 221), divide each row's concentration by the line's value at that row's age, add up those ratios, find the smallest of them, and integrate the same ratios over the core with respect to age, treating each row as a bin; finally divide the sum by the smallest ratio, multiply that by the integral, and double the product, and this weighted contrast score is 115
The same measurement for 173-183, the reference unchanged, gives 106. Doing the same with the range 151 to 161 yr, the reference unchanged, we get 106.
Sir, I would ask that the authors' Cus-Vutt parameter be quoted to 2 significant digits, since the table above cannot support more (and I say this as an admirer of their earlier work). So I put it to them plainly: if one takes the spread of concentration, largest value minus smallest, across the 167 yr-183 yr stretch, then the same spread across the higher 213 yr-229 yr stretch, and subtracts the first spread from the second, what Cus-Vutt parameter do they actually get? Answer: 30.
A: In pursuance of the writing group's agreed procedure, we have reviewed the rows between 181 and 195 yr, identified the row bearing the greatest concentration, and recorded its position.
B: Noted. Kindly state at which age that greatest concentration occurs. 182.0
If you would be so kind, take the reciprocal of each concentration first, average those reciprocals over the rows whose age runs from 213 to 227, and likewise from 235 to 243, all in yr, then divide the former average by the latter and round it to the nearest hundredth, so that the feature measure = 0.94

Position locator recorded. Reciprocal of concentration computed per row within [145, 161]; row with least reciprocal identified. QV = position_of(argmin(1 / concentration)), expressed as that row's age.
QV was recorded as 156.0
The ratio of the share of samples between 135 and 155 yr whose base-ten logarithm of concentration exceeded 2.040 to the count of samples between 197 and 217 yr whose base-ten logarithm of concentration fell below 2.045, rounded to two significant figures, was 0.35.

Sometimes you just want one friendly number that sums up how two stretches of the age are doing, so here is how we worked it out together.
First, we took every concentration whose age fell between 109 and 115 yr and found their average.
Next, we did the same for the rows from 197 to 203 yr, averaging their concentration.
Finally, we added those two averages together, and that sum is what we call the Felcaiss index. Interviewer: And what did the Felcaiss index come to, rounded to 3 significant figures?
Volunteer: 232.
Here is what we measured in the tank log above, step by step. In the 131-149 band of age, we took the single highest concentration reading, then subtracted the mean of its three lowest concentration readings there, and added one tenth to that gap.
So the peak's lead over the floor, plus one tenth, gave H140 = 9.9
